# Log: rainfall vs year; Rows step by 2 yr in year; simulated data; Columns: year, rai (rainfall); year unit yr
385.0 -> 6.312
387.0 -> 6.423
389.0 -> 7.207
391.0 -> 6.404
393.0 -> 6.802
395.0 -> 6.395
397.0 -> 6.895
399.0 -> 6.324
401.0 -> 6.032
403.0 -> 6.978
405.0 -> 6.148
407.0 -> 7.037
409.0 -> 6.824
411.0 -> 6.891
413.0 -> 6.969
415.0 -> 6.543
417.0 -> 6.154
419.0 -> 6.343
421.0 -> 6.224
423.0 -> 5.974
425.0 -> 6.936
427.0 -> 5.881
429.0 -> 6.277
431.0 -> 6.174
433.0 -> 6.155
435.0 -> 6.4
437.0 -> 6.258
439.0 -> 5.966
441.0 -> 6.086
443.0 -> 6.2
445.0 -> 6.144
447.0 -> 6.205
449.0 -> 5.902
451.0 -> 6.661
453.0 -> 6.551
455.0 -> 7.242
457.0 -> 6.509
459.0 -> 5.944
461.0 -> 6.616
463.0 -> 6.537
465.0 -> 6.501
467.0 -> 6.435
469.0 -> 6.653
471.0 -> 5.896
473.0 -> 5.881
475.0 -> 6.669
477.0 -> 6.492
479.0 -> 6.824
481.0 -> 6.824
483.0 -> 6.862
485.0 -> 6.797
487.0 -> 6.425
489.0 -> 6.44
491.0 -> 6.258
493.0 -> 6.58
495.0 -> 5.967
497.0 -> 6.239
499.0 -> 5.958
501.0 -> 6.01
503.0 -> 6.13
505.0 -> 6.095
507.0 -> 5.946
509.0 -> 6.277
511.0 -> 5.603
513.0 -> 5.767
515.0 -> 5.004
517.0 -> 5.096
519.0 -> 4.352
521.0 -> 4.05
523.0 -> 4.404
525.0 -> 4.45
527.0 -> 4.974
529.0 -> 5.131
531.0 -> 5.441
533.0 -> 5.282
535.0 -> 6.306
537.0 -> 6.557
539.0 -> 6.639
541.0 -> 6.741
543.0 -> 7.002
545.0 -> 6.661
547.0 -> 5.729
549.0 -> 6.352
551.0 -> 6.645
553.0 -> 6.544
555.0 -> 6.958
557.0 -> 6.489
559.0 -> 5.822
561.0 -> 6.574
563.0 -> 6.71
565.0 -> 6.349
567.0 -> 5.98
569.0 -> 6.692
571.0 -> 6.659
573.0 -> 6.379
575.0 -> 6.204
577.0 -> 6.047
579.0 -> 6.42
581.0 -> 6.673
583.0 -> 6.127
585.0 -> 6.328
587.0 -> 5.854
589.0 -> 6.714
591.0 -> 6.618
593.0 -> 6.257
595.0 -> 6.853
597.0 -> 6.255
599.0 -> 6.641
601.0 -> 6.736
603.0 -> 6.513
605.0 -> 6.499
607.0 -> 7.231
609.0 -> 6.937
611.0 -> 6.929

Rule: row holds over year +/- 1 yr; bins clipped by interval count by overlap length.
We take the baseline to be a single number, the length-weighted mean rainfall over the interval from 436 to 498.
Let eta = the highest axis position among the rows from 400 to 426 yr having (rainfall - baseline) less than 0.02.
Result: 423.0 yr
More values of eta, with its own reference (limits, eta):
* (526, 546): 535.0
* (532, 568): 567.0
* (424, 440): 439.0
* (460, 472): 471.0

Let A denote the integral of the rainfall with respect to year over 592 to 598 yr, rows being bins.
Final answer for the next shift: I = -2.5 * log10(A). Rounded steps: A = 39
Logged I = -4.0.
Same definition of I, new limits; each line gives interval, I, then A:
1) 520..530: -4.2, 46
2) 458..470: -4.7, 77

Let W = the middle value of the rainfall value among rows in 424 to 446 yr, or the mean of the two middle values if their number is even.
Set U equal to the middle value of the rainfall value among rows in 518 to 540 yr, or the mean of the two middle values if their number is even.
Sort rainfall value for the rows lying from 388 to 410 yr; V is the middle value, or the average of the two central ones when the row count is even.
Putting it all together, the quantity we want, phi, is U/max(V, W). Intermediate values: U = 5.13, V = 6.8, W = 6.2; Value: 0.75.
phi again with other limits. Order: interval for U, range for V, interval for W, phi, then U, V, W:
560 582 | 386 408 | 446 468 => 0.99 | 6.42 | 6.4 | 6.5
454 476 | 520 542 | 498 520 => 1.09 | 6.51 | 5.3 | 5.9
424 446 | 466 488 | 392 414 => 0.90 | 6.17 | 6.7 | 6.8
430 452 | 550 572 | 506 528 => 0.94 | 6.17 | 6.6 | 5.0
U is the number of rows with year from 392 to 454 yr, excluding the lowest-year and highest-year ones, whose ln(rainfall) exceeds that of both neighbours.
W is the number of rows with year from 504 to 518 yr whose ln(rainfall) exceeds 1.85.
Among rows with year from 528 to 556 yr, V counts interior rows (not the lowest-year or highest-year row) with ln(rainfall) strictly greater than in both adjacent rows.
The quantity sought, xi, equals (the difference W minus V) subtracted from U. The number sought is 14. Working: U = 11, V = 3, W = 0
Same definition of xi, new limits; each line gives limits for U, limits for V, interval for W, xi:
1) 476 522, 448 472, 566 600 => 3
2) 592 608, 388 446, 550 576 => 3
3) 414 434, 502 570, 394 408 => 7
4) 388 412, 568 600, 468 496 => -2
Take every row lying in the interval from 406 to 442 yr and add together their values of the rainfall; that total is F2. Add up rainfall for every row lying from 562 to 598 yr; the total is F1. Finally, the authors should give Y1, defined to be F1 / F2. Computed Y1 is 1.00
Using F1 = 115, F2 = 115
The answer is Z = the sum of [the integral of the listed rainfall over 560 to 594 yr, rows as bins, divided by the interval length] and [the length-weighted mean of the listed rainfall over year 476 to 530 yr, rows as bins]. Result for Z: 12.2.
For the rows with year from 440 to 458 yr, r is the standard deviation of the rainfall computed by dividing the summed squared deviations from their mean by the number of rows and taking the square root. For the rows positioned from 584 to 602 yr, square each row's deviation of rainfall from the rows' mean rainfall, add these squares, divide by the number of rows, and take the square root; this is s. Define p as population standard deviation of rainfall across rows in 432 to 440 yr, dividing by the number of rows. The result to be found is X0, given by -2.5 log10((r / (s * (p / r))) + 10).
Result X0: -2.79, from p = 0.16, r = 0.38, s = 0.302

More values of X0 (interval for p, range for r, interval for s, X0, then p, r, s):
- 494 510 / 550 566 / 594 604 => -2.85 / 0.12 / 0.31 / 0.205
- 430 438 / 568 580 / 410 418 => -2.67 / 0.10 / 0.23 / 0.323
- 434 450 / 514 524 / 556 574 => -2.84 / 0.15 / 0.40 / 0.298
